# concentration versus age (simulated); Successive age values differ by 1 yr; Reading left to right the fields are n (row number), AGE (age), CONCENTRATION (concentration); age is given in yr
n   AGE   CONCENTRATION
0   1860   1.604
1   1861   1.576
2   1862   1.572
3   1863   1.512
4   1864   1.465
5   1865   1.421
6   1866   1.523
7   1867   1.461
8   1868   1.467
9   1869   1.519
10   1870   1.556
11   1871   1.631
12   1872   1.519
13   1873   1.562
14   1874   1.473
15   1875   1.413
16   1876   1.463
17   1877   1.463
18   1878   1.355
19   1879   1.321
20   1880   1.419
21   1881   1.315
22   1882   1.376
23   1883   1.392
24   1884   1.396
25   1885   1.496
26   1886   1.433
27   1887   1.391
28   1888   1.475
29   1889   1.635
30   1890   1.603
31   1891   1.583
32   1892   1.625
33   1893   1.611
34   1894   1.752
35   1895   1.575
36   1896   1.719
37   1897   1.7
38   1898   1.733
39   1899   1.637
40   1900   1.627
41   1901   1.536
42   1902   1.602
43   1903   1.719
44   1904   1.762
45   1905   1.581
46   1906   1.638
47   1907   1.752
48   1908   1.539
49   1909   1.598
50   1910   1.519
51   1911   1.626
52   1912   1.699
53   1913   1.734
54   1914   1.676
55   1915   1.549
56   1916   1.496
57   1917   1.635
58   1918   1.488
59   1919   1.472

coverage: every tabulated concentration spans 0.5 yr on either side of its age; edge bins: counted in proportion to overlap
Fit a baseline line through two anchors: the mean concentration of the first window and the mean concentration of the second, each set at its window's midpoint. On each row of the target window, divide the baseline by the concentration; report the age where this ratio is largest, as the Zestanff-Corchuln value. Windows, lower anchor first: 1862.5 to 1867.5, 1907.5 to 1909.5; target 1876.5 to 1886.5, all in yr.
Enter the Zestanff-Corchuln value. 1881 yr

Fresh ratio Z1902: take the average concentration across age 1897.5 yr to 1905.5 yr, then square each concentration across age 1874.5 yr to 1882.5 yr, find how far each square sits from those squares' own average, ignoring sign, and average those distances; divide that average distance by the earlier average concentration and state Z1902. 0.082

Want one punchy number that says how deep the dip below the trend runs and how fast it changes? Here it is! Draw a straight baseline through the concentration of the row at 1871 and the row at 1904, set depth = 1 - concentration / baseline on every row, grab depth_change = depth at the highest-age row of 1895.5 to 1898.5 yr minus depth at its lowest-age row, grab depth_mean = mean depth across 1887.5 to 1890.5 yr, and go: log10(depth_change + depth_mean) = -1.13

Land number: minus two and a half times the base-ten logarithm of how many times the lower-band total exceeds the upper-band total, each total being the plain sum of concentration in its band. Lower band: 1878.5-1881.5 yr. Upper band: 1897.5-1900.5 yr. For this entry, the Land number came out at 0.23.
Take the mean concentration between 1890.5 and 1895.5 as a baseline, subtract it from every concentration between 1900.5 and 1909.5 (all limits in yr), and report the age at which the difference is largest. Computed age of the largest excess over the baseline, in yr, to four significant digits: 1904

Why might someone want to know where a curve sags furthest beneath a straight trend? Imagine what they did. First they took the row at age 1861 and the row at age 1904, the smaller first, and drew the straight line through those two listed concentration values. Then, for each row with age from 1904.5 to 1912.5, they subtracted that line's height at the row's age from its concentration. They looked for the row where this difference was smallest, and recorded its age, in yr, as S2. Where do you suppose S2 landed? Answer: 1910 yr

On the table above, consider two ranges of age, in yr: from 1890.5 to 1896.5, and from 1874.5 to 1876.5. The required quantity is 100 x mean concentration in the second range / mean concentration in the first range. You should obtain 87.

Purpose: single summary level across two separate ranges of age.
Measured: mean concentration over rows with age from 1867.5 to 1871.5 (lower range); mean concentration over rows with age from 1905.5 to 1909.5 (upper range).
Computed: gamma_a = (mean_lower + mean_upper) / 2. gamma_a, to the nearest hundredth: 1.59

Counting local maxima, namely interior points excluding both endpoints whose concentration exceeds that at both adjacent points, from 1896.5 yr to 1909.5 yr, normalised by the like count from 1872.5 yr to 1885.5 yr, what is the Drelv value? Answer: 3.0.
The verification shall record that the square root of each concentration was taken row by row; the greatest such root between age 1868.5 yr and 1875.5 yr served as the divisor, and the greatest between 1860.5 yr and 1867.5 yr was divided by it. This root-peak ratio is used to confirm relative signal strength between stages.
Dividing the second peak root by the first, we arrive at 0.983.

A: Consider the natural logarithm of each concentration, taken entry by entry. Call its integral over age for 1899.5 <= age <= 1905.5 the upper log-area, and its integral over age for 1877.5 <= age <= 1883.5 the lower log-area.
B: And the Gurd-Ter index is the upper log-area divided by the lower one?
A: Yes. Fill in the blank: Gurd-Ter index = 1.59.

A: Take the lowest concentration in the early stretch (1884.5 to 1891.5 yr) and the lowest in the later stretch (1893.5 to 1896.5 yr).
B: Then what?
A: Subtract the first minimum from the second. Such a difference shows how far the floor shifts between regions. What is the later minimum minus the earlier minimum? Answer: 0.184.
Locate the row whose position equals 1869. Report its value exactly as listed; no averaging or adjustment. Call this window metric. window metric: 1.519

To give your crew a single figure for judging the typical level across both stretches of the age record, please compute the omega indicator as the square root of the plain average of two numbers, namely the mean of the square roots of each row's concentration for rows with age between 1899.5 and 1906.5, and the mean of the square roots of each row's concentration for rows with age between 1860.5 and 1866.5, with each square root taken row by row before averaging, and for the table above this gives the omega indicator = 1.120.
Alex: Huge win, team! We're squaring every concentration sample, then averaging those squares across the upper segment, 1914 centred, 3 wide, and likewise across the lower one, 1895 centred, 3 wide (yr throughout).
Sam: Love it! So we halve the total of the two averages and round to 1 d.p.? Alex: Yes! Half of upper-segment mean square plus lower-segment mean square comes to 2.8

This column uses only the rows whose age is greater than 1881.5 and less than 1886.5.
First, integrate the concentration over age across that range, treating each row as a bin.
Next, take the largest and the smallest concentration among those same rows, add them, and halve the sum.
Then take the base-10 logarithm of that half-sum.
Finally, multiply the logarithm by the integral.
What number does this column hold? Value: 1.1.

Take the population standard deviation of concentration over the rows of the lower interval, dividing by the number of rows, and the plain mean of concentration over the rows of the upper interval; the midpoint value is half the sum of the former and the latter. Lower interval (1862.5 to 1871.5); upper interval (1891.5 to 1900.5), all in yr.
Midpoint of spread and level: 0.862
